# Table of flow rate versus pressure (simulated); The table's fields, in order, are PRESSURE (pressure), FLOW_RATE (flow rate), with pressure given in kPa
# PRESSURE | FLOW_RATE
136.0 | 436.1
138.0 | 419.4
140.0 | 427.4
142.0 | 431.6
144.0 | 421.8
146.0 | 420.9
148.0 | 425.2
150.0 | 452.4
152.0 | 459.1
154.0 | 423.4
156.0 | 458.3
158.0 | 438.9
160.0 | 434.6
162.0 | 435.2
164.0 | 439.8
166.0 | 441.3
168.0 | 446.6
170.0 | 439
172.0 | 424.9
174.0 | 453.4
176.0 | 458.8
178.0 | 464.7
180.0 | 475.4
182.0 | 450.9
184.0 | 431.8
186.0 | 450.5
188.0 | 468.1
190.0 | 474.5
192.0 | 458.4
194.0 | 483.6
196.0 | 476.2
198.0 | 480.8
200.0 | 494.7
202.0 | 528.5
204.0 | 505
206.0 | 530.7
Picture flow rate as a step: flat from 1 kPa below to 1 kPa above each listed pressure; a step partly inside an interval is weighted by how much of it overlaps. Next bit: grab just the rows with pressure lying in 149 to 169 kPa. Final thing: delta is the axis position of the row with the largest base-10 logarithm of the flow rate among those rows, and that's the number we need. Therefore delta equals 152.0 kPa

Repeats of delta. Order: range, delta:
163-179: 178.0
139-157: 152.0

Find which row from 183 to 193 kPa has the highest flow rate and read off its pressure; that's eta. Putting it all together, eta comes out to 190.0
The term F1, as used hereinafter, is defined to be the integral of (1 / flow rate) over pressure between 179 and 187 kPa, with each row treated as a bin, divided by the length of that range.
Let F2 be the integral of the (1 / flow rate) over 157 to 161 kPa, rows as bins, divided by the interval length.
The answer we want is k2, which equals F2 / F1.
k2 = 1.034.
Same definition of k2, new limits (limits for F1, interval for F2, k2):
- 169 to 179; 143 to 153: 1.029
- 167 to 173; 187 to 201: 0.917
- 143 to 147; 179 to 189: 0.926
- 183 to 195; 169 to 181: 1.019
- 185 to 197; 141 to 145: 1.098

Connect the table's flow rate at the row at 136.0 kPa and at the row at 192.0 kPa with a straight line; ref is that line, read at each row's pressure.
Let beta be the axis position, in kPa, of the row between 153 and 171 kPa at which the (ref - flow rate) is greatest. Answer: 154.0 kPa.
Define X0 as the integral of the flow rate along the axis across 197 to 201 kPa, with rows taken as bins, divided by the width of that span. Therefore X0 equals 488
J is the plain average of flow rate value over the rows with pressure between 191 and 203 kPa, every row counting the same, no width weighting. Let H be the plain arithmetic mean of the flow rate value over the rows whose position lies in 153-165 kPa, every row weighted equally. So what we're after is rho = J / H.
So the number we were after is 1.11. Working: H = 438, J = 487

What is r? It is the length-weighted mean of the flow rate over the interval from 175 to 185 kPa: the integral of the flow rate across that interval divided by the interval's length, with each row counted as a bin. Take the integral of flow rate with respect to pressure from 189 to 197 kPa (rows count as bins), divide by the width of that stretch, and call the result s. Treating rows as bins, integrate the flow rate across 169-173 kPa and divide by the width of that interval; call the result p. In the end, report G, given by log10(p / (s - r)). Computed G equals 1.41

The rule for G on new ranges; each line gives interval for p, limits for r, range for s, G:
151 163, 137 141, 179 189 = 1.14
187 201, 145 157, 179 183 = 1.31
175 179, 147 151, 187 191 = 1.15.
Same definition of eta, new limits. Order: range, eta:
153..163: 156.0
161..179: 178.0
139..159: 152.0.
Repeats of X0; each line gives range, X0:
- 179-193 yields 459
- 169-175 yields 439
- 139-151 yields 430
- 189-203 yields 485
